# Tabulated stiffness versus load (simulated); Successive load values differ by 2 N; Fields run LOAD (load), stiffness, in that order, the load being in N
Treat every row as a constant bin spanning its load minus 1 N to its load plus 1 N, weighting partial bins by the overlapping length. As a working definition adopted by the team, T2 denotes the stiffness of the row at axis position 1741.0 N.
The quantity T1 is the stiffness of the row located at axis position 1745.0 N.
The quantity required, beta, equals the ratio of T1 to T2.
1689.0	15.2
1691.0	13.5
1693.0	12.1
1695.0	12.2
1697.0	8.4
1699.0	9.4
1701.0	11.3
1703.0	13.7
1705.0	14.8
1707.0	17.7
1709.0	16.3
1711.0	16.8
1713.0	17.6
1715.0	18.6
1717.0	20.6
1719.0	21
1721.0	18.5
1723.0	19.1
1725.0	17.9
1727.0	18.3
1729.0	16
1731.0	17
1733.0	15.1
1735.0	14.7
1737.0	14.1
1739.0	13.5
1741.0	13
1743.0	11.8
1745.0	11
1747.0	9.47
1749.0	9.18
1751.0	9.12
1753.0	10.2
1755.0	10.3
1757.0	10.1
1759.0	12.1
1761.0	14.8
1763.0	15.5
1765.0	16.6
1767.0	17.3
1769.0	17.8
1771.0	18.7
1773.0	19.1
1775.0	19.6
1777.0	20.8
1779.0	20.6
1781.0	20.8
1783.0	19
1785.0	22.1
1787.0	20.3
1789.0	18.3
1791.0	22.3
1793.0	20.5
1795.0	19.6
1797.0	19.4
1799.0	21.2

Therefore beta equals 0.8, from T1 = 11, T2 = 13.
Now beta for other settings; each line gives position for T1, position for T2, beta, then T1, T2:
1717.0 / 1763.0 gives 1.3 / 20.6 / 15.5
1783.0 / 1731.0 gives 1.1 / 19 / 17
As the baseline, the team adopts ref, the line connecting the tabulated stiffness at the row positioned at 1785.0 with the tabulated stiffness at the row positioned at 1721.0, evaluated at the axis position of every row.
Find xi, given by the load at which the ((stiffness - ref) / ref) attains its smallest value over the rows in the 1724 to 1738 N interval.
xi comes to 1737.0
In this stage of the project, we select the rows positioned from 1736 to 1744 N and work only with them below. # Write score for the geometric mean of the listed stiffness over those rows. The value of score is 13.1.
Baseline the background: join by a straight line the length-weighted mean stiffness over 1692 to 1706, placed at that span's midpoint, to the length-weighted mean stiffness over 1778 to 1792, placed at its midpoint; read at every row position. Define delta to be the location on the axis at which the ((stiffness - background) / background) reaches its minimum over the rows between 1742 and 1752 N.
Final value 1751.0 N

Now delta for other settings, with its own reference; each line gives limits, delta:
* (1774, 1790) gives 1789.0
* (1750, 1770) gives 1751.0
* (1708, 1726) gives 1725.0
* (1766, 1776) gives 1767.0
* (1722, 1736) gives 1735.0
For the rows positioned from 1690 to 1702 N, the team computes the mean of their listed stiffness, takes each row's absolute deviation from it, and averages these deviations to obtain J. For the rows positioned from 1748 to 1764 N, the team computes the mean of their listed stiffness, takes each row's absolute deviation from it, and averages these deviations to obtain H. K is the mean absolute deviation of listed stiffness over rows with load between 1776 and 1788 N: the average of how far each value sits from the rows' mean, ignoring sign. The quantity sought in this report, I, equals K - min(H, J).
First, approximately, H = 2.0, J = 1.5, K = 0.6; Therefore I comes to -0.9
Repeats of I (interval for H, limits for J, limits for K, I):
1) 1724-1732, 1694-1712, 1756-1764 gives 1.2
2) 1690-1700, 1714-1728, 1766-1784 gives 0.1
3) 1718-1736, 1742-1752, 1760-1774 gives 0.2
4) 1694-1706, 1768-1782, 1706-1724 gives 0.3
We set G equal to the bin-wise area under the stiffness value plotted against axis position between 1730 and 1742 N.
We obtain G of 175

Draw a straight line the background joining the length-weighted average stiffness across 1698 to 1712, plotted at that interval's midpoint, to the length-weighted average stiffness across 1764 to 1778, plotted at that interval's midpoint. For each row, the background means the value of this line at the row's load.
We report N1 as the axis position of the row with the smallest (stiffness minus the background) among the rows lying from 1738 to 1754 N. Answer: 1751.0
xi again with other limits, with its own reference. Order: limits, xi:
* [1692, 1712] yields 1697.0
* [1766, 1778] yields 1767.0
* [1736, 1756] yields 1751.0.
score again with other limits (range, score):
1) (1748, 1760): 10.1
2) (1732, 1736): 14.9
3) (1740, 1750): 10.8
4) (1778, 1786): 20.6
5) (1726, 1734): 16.6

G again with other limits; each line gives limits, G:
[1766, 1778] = 227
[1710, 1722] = 226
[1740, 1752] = 127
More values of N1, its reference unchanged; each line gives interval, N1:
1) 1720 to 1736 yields 1735.0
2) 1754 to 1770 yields 1757.0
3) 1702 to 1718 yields 1703.0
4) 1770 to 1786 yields 1783.0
